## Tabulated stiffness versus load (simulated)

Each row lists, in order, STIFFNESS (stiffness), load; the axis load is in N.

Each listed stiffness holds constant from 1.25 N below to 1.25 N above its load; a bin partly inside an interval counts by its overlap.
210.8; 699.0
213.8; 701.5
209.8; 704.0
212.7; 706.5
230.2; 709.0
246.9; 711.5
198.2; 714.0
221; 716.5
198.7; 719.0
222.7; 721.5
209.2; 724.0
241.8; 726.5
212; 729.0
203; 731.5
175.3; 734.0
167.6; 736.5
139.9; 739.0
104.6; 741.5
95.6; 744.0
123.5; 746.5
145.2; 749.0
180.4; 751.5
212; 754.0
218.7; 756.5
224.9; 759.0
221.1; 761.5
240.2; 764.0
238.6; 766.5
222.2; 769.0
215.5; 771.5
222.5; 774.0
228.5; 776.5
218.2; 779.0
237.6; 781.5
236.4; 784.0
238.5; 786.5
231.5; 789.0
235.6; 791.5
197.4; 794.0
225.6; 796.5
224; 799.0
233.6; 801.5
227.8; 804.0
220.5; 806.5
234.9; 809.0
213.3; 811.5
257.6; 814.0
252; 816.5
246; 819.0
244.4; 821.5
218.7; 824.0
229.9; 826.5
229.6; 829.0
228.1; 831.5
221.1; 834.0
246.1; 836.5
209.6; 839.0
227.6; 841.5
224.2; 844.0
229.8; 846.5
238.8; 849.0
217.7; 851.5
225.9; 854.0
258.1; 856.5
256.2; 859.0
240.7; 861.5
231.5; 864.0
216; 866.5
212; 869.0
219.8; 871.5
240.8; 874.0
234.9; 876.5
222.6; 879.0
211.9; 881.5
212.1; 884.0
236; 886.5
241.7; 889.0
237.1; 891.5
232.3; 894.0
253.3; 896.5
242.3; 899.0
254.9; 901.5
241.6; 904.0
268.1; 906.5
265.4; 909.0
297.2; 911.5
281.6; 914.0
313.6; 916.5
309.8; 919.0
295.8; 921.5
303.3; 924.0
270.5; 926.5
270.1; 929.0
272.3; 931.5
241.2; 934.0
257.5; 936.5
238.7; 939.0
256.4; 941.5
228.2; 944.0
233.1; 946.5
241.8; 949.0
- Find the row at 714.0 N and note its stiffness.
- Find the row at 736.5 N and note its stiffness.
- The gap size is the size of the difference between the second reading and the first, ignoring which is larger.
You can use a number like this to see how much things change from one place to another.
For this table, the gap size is 31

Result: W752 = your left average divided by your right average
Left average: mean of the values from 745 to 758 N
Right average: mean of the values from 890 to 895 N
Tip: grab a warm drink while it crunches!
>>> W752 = 0.75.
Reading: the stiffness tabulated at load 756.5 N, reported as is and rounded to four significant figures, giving 218.7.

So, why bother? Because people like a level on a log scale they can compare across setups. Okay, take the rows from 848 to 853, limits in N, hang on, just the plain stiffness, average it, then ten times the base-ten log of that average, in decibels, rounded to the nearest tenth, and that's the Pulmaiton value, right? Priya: 23.6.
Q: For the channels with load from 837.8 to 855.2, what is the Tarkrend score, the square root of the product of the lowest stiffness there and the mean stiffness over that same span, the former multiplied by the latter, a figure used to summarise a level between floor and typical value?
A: 217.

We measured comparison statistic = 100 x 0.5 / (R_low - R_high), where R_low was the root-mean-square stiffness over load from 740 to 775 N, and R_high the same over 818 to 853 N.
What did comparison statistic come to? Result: -1.5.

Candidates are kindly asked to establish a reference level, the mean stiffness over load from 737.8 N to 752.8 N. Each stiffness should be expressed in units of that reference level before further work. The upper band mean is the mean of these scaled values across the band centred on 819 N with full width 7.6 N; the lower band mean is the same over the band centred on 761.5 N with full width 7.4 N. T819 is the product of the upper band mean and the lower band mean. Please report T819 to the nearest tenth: 3.3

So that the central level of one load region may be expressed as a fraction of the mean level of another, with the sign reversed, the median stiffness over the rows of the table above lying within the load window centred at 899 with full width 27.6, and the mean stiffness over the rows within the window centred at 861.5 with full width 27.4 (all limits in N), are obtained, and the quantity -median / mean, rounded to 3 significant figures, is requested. -1.04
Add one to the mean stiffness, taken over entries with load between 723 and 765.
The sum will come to 184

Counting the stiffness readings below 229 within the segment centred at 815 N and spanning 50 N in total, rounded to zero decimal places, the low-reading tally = 10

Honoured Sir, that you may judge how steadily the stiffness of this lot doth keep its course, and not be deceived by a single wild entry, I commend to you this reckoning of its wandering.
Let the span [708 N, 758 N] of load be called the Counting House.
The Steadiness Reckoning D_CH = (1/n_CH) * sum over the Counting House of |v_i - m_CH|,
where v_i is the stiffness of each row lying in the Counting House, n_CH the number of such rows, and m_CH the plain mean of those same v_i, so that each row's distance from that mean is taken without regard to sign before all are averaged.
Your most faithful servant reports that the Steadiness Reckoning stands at 37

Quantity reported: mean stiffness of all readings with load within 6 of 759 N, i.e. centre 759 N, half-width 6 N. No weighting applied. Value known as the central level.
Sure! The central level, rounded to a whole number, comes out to 223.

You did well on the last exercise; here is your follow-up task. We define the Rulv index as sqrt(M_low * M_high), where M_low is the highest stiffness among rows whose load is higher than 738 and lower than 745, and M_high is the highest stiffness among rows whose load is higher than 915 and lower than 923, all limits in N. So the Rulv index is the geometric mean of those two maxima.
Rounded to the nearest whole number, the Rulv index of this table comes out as 209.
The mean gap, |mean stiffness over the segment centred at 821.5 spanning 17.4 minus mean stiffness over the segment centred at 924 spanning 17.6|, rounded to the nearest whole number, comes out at 51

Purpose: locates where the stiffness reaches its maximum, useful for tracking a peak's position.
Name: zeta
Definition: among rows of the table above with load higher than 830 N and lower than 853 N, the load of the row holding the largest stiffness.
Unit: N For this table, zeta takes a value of 836.5 N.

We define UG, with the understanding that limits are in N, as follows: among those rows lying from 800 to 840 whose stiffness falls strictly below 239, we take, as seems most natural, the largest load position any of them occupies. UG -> 839.0 N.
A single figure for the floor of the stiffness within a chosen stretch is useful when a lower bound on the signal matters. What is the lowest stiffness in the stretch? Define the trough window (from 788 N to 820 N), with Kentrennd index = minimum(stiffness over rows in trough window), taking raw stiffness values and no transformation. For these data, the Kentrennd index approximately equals 197.4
